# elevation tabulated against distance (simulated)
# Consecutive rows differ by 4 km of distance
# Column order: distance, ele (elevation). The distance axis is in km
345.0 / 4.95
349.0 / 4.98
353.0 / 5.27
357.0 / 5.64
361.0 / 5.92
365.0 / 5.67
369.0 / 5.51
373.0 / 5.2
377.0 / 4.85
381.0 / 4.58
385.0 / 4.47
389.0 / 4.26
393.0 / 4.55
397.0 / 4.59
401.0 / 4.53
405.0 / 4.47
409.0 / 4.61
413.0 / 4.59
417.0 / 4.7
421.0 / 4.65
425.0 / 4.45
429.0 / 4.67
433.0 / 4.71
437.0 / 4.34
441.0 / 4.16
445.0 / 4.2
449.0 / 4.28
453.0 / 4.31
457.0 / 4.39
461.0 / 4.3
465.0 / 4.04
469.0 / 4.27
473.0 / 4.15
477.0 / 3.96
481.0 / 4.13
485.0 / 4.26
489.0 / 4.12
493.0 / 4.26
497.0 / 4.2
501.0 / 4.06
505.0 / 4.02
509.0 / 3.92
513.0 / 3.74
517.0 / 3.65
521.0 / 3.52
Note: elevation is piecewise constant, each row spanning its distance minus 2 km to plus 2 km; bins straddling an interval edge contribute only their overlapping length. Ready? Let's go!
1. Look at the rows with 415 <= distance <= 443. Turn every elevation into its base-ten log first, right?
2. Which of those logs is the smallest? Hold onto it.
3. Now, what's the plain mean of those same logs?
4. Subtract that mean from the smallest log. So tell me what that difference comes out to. -0.036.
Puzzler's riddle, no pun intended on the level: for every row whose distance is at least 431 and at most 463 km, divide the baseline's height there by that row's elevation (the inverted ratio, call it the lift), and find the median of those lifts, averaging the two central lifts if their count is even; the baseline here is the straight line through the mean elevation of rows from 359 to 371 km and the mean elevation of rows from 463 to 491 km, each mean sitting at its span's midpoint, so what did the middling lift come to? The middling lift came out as 1.05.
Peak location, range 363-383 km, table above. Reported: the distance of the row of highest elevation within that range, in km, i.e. 365.0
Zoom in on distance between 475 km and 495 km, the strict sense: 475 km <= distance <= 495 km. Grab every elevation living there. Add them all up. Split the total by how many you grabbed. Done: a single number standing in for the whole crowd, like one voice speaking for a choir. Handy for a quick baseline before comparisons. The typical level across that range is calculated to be 4.1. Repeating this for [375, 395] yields 4.5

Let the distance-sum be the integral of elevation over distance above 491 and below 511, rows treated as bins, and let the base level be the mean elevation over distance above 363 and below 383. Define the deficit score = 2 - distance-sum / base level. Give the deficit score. -13.9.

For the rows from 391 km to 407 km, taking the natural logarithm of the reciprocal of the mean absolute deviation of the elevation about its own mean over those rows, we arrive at 3.4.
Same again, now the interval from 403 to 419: 2.8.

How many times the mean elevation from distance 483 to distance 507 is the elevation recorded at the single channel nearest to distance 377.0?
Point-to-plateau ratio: 1.17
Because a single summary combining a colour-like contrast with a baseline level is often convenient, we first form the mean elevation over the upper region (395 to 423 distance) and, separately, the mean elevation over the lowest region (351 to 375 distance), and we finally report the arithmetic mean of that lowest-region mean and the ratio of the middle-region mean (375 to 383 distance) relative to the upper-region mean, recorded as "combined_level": 3.28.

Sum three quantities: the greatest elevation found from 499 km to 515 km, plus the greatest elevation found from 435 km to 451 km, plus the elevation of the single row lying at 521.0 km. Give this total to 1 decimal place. 11.9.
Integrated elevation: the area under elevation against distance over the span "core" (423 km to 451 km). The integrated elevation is 123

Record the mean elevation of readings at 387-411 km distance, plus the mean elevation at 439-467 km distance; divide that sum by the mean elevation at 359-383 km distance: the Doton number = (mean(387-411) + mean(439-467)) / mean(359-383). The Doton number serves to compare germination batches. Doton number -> 1.65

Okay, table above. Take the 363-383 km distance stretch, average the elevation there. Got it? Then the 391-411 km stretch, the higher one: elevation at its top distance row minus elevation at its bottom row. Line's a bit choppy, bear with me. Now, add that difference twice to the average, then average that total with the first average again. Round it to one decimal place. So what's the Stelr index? 5.2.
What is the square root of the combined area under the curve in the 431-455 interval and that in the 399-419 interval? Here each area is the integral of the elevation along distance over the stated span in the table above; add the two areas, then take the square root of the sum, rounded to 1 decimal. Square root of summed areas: 14.0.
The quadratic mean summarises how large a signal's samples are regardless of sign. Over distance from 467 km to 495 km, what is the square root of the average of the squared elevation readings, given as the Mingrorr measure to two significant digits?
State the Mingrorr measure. 4.2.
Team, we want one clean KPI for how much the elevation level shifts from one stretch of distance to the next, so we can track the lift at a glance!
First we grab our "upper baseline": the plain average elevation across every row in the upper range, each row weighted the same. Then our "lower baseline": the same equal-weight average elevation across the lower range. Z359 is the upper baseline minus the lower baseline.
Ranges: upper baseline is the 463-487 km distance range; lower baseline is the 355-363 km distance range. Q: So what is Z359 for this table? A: -1.6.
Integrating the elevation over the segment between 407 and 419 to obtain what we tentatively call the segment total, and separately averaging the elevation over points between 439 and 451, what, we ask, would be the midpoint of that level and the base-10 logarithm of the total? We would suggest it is 2.98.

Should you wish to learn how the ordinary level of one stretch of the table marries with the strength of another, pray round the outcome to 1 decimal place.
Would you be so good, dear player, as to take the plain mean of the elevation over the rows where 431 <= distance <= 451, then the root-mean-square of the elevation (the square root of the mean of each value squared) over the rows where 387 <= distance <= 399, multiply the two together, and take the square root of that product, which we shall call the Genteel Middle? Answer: 4.4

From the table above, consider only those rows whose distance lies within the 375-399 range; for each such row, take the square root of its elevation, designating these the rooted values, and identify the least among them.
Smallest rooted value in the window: 2.06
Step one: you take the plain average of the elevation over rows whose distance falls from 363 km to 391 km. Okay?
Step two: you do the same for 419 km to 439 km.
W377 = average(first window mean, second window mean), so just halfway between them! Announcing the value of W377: 4.75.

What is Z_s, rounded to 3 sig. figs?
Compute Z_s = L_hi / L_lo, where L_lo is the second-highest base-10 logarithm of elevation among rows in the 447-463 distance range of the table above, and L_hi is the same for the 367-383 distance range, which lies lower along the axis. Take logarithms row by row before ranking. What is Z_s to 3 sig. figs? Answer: 1.13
